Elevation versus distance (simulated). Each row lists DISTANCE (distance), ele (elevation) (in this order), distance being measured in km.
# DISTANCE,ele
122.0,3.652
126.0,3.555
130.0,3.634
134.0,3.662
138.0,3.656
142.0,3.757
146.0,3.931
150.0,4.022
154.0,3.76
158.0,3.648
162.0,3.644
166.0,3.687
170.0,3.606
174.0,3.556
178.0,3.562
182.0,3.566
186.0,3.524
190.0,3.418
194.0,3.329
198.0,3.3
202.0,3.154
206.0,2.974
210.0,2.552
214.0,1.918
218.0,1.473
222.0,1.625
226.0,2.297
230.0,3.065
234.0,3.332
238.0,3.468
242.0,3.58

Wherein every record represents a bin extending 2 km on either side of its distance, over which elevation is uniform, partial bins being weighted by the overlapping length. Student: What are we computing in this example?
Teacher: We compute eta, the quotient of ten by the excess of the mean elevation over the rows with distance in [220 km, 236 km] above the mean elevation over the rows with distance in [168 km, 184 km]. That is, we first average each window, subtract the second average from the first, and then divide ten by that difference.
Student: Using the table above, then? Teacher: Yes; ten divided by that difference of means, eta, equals -10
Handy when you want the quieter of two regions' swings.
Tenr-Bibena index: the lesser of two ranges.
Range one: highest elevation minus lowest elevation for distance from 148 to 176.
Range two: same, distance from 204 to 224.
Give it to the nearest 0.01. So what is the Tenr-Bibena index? 0.47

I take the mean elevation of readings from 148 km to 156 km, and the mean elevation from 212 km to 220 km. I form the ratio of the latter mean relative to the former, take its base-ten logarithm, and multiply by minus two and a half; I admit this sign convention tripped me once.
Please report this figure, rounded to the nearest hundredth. 0.90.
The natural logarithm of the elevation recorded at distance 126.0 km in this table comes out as 1.27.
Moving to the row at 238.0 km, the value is 1.24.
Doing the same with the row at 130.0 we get 1.29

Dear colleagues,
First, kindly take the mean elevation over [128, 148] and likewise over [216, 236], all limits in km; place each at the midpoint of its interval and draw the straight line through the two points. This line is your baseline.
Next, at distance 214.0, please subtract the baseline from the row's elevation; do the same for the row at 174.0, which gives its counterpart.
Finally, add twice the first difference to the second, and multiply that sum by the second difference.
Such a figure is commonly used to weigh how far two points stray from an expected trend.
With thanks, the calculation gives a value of -0.3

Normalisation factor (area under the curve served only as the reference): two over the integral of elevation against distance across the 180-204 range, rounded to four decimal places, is 0.0246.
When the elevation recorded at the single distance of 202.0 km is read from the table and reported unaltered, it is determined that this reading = 3.154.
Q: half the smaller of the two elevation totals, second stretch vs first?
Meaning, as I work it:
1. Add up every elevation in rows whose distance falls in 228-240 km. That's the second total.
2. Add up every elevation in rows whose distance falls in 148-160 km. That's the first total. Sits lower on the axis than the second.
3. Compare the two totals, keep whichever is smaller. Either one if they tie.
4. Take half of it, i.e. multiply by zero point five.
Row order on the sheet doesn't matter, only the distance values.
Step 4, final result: 4.93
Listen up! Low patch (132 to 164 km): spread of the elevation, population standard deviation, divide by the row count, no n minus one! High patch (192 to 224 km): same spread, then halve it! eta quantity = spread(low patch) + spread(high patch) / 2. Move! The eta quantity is 0.49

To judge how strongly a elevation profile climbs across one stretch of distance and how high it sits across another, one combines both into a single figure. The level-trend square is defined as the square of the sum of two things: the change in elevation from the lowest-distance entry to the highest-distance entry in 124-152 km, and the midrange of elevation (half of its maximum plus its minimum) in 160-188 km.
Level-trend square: 17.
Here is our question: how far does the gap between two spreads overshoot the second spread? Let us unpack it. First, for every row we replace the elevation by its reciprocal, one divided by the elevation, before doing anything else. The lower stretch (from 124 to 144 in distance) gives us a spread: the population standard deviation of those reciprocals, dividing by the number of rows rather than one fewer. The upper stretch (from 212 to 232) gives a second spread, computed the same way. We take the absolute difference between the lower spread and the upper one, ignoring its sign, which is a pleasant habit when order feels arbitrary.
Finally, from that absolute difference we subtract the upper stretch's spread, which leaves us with -0.0048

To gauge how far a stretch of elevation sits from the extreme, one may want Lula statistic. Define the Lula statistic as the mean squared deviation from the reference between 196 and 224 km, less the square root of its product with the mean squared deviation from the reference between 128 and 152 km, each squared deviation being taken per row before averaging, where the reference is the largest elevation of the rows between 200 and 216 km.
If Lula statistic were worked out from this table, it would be 0.37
